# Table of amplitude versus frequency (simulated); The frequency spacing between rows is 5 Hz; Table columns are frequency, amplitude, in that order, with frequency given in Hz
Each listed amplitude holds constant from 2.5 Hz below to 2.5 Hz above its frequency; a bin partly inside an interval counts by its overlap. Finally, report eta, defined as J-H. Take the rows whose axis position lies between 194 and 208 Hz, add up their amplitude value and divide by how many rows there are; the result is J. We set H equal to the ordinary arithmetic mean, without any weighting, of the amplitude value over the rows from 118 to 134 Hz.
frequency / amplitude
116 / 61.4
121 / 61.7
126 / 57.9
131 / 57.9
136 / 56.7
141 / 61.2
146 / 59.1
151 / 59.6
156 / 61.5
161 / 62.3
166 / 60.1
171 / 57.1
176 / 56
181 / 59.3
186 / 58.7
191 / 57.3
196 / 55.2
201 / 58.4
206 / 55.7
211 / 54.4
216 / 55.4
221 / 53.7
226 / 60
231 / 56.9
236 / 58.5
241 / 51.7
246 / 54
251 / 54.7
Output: -2.7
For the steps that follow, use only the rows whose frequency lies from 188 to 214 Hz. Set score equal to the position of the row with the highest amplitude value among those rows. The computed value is 201 Hz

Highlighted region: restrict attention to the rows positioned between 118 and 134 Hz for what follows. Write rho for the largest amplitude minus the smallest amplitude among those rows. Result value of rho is 3.8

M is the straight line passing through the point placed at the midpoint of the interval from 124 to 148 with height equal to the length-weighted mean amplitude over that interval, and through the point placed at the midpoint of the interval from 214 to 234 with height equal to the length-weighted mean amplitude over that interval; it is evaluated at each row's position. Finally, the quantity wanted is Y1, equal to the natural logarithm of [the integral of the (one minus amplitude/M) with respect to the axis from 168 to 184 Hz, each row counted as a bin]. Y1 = -3.9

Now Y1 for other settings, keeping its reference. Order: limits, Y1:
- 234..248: -0.9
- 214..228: -2.4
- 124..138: -1.3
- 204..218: -0.9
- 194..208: -1.9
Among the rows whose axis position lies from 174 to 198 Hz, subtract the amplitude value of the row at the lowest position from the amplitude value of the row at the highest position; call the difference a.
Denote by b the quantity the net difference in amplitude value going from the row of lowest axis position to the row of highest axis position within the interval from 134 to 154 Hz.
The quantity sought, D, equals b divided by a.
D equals -3.6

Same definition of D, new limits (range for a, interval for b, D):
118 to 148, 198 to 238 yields 0.0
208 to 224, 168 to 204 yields -1.9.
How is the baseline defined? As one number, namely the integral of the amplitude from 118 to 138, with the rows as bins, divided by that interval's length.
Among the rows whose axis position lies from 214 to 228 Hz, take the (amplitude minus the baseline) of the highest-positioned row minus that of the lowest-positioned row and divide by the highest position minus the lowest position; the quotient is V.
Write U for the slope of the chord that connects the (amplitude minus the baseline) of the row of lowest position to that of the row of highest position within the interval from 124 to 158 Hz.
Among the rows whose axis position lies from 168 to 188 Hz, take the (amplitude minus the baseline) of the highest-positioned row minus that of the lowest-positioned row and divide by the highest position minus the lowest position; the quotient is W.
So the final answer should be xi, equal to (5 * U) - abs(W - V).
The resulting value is 0.2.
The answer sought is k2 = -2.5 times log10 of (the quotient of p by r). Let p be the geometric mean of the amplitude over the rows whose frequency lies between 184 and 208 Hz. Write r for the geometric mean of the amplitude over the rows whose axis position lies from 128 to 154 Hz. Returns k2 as 0.03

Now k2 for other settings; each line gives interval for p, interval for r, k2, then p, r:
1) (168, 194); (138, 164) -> 0.06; 57.7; 60.7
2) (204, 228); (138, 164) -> 0.09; 55.8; 60.7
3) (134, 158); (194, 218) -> -0.07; 59.6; 55.8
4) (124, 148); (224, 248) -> -0.05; 58.5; 56.1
